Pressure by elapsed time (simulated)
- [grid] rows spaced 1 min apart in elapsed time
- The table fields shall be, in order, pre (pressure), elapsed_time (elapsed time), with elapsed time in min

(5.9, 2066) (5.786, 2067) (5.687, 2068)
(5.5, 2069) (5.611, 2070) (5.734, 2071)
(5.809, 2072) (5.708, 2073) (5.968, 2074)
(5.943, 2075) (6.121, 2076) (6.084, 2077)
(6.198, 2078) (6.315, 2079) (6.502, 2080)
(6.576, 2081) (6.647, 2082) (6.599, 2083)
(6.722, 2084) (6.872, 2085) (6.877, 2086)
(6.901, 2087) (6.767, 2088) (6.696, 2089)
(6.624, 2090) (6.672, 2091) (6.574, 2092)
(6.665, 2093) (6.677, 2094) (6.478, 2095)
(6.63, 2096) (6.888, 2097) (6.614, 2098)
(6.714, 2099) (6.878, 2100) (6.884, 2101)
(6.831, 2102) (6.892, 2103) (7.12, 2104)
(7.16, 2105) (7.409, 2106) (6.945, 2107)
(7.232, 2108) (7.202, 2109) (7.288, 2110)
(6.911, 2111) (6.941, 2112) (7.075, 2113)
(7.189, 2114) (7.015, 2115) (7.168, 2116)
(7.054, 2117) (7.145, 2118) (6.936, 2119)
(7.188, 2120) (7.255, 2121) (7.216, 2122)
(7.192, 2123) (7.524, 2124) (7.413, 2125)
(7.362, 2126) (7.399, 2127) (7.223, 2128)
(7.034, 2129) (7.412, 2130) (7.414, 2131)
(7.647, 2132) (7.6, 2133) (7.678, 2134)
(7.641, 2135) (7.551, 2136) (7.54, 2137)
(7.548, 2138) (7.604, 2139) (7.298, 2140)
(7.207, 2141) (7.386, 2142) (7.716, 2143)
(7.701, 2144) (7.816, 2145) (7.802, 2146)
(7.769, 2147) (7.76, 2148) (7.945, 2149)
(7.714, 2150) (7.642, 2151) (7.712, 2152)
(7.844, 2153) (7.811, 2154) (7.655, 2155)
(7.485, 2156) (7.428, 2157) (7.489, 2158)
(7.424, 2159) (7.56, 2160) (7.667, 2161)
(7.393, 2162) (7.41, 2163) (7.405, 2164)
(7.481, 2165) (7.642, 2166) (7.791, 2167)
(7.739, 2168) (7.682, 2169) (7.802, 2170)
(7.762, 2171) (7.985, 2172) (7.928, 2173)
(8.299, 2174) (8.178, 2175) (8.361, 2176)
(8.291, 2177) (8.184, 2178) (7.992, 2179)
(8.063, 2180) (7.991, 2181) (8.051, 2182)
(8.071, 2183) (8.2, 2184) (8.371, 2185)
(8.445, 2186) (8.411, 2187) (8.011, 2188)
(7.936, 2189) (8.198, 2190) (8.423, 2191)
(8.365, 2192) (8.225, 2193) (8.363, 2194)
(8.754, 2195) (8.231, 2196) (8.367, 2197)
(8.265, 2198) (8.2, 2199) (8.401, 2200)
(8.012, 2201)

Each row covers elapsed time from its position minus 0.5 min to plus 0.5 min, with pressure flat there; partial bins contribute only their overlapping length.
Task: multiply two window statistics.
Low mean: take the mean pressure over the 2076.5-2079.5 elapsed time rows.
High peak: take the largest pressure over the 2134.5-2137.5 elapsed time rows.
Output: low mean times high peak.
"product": 47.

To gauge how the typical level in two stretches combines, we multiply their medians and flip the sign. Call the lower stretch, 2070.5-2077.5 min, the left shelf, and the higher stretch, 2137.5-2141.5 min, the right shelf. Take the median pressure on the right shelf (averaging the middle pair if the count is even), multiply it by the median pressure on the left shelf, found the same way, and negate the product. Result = -44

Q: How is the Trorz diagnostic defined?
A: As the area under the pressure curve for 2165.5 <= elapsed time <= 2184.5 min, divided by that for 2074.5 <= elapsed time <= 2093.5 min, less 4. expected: -2.78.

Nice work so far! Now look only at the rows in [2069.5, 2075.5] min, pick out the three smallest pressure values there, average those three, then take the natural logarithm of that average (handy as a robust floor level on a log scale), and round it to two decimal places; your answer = 1.74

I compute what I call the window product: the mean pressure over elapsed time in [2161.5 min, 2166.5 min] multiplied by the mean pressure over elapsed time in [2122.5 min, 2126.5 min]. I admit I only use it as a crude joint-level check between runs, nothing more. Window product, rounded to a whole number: 55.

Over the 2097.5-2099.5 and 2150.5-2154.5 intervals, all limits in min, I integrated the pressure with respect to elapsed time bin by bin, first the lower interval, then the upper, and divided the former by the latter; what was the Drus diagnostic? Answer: 0.43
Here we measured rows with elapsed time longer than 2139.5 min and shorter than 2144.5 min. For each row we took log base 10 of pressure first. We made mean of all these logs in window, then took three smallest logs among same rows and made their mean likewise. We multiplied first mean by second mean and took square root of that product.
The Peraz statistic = 0.868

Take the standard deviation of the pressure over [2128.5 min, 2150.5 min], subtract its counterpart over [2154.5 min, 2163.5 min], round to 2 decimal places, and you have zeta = 0.11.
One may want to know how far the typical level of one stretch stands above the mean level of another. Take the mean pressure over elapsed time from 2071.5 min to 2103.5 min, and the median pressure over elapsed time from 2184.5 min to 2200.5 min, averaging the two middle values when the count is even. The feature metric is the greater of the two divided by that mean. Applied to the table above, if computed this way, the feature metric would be 1.28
